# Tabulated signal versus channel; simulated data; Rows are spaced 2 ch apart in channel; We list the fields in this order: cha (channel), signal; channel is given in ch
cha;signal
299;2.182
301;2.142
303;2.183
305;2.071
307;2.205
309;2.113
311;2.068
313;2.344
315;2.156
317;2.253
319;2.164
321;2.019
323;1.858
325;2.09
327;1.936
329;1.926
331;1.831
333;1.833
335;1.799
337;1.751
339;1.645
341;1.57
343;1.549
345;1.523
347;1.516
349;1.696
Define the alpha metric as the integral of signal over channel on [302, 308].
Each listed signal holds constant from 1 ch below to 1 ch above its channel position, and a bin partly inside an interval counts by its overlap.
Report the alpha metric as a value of 13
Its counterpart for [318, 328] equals 20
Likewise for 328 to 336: 15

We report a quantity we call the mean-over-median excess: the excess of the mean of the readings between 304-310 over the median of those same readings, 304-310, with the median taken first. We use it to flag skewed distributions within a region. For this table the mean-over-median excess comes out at 0.017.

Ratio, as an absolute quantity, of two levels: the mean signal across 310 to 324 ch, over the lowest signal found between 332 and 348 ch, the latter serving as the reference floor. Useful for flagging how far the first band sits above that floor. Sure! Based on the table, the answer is 1.40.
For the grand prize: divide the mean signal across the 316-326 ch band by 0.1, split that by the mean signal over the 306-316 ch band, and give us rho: 9.5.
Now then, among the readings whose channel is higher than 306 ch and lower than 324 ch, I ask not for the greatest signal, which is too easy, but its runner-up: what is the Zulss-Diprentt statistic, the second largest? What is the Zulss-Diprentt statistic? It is 2.253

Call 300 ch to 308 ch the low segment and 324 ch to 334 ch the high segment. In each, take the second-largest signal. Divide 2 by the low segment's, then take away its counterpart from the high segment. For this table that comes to -1.02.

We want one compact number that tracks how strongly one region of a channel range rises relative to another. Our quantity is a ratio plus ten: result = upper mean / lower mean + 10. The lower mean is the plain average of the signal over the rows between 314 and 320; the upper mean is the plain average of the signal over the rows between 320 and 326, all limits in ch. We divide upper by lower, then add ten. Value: 10.91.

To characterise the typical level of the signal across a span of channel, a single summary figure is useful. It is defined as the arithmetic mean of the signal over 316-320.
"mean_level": 2.2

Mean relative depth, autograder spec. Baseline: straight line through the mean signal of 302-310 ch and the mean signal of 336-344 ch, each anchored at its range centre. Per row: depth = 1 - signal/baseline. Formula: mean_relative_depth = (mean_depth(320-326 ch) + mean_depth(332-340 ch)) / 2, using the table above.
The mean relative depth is -0.047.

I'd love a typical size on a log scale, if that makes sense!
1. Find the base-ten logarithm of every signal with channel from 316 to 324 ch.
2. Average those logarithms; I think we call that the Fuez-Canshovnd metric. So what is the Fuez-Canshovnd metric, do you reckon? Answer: 0.32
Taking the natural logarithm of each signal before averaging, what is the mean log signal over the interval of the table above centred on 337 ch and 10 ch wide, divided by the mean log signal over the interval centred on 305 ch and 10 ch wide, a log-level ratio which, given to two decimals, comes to 0.71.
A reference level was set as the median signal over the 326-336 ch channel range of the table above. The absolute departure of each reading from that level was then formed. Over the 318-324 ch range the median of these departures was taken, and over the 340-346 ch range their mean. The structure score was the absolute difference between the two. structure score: 0.10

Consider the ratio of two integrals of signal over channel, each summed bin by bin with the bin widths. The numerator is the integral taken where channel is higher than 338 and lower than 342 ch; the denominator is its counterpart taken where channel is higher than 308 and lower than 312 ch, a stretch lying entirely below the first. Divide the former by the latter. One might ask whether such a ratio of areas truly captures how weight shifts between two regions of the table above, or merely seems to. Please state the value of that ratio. 0.77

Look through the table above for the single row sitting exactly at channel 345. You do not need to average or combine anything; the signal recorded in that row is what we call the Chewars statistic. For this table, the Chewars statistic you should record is 1.523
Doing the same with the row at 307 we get 2.205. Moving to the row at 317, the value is 2.253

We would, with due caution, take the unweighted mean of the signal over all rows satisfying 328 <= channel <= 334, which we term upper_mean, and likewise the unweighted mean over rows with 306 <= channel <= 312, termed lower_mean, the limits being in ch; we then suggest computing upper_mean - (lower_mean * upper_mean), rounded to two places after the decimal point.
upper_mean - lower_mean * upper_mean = -2.10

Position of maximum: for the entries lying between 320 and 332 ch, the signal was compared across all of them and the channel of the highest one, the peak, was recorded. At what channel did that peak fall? 325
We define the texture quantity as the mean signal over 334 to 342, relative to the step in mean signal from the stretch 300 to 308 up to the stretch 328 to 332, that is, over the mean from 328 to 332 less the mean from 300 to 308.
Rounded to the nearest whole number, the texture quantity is -6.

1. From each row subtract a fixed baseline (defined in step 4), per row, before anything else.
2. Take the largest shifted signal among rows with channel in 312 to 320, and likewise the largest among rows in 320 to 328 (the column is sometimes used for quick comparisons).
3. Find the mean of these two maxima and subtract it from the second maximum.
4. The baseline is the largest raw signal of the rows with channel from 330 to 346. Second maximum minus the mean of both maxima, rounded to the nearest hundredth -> -0.13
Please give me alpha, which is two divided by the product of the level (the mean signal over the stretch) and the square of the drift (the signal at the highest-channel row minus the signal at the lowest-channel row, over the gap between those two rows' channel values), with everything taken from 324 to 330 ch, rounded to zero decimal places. 600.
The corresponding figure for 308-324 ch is 2841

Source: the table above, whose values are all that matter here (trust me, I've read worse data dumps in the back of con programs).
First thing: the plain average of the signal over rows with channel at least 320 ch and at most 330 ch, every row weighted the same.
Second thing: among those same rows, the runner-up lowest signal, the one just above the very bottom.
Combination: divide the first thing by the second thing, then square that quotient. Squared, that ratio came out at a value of 1.04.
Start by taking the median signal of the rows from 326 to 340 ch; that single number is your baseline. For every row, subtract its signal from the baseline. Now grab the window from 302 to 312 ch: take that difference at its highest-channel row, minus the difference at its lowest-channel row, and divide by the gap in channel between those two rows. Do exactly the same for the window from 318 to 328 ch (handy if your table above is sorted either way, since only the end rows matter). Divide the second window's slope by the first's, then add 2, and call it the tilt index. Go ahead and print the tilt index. 3.98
